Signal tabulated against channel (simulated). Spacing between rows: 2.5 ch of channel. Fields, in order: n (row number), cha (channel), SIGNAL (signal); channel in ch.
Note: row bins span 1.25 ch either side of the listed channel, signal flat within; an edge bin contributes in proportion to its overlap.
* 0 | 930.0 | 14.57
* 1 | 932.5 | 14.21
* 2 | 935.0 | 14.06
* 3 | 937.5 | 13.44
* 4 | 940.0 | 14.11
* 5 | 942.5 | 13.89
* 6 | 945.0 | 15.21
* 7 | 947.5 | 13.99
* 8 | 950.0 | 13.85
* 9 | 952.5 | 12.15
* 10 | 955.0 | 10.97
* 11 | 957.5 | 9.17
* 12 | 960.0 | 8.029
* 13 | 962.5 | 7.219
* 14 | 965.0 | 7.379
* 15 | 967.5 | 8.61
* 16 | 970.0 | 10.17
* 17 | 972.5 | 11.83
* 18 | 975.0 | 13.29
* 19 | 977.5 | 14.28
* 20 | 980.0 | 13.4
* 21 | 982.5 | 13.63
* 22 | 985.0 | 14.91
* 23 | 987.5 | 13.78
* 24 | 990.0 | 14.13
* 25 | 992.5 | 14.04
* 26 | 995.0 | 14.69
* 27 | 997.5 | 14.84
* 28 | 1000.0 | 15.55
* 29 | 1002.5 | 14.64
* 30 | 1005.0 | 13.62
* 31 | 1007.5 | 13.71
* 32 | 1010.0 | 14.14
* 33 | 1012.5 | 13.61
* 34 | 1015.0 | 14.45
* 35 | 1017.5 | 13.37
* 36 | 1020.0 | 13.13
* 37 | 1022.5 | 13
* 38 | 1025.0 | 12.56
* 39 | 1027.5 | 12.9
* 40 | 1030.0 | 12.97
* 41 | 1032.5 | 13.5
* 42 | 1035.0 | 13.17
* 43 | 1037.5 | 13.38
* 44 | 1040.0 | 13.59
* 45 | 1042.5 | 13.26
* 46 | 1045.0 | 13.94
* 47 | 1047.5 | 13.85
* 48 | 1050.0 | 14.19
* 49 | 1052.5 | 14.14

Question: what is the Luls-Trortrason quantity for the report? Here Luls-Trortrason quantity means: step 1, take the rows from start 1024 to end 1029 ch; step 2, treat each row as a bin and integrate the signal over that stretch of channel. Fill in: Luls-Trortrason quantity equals 64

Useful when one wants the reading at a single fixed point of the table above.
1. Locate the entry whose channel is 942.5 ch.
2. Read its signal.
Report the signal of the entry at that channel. 13.89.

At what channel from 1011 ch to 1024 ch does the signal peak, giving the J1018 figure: 1015.0 ch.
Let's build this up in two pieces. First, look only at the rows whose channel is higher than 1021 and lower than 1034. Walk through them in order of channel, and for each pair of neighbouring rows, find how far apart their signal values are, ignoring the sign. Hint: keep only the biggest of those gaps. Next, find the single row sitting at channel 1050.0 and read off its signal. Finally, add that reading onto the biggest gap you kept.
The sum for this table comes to 14.7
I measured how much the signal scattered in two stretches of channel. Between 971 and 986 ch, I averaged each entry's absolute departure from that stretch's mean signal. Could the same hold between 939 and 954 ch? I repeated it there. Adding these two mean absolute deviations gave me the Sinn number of 1.29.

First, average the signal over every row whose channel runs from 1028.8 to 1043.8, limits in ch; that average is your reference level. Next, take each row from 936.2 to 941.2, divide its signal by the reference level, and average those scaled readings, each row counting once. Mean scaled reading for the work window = 1.03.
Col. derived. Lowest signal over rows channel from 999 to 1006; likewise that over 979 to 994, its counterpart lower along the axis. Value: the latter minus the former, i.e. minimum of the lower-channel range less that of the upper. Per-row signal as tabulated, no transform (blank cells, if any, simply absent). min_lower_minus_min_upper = -0.2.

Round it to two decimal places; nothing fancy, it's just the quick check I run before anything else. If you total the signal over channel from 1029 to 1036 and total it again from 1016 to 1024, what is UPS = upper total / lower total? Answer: 1.00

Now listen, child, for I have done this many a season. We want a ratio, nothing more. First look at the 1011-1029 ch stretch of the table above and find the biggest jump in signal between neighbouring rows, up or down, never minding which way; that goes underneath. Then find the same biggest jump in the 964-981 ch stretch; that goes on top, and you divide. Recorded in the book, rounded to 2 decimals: 1.54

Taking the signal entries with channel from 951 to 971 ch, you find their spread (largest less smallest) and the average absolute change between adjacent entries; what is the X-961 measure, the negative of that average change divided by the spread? -0.23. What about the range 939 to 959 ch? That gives -0.18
